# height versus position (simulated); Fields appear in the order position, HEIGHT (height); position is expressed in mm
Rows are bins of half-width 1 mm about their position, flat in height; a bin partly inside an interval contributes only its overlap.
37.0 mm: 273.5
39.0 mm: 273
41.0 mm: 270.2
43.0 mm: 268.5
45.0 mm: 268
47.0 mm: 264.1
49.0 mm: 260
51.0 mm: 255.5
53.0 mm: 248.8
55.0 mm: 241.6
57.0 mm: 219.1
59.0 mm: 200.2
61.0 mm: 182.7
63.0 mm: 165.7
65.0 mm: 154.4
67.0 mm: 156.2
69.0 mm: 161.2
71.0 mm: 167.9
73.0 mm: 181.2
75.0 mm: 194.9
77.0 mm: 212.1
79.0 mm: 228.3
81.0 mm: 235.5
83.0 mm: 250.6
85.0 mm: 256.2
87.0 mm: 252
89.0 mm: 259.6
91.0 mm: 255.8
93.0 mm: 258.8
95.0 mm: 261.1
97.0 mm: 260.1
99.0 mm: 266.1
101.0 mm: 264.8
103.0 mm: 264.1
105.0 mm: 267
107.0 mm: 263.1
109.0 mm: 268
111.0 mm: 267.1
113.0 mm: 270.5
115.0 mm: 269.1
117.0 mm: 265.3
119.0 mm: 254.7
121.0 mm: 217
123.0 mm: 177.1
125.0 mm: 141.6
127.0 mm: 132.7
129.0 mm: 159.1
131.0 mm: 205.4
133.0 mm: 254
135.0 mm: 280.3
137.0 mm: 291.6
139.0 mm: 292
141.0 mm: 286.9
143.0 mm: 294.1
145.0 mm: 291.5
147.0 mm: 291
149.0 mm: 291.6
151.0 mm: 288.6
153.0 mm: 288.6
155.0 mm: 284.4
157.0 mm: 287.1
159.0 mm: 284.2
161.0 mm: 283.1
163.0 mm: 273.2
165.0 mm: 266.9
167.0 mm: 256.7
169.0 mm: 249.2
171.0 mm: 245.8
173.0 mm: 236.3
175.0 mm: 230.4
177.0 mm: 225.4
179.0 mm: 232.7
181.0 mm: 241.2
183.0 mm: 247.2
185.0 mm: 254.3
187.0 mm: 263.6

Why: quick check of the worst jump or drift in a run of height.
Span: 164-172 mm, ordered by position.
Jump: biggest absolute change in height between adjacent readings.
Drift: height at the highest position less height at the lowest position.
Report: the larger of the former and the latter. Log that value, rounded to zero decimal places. 10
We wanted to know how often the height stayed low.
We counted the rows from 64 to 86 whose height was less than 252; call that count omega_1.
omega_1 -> 10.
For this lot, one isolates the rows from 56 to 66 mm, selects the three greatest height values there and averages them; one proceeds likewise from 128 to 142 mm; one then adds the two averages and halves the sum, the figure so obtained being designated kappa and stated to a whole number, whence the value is 245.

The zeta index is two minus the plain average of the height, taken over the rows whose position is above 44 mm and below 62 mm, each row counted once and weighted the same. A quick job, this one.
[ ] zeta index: -236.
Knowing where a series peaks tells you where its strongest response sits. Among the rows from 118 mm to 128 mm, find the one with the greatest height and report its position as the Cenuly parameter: 119.0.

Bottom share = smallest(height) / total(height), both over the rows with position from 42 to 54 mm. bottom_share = 0.1590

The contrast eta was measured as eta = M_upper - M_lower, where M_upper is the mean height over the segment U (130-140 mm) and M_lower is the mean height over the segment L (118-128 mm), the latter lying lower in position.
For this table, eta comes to 80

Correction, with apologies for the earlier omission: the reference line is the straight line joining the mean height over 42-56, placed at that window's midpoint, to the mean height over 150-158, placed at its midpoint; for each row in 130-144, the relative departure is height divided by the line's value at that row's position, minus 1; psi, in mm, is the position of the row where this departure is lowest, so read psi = 131.0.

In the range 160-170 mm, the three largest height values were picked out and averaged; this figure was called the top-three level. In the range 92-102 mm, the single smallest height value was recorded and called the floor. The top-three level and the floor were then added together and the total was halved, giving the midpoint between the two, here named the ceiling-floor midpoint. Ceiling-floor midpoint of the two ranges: 267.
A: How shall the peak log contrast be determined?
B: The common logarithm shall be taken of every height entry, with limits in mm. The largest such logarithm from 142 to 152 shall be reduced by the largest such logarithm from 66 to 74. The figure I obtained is 0.210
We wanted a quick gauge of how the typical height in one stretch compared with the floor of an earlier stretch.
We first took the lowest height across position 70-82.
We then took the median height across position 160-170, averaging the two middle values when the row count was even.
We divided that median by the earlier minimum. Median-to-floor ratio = 1.59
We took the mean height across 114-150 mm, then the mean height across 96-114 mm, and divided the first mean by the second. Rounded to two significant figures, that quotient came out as 0.92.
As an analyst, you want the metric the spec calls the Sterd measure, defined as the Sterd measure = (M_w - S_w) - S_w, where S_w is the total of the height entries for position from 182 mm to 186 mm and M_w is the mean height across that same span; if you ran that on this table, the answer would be -752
